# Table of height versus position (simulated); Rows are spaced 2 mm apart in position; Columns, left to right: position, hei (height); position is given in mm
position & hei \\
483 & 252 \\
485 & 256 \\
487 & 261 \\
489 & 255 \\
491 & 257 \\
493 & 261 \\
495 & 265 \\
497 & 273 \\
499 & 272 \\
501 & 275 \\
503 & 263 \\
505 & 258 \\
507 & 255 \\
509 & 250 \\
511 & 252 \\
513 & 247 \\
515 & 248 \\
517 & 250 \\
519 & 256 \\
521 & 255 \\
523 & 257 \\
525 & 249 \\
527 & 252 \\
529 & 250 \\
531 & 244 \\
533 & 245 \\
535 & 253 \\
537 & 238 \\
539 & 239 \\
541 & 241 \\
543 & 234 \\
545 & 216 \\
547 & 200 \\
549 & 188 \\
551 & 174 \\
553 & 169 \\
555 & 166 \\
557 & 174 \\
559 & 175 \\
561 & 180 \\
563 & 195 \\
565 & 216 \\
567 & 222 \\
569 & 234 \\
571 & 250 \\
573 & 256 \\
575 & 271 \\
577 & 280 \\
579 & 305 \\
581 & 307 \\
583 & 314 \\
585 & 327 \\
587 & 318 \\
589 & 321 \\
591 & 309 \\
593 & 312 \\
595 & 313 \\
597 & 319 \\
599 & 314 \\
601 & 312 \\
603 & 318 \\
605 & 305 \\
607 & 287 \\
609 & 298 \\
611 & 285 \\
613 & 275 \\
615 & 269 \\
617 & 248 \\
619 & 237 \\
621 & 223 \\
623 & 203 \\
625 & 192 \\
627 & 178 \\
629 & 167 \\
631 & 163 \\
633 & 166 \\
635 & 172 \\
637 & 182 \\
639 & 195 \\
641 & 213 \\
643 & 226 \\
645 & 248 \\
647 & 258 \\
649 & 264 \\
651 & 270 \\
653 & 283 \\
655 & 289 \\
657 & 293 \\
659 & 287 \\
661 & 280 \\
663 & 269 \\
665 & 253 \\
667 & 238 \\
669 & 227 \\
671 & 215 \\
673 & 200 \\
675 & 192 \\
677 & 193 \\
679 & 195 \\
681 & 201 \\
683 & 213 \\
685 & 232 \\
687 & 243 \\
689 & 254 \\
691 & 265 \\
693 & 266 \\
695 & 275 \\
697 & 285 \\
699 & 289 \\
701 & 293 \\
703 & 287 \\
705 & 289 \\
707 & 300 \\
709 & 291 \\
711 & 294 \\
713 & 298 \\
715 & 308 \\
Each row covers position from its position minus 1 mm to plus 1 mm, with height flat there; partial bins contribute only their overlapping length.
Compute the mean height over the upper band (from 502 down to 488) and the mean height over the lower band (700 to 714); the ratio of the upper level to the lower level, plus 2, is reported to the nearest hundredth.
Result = 2.91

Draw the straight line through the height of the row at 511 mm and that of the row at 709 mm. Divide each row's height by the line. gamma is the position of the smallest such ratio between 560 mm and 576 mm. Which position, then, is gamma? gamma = 561 mm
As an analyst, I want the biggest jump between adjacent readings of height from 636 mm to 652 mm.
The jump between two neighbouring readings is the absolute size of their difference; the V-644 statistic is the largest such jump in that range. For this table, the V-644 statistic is 22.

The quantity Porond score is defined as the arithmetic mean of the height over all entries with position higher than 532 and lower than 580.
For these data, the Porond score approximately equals 222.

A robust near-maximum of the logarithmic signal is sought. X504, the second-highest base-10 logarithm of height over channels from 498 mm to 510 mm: 2.435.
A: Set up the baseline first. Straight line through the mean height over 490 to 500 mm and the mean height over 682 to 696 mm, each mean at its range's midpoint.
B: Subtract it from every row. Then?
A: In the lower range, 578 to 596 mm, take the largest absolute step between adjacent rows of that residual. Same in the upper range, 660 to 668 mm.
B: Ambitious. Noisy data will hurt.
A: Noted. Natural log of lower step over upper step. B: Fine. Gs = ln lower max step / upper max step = -0.2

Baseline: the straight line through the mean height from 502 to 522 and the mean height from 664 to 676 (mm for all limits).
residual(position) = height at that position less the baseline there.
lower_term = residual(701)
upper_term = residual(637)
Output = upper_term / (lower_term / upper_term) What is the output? 27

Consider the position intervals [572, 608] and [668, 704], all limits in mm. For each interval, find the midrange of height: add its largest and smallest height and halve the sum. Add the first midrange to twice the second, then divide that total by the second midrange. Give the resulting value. 3.20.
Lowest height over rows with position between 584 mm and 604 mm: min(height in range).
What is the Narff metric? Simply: 309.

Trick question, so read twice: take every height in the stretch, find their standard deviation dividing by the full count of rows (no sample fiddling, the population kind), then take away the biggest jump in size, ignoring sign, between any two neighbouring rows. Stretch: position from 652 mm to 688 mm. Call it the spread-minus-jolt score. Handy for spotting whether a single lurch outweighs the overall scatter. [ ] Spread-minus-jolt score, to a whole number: 17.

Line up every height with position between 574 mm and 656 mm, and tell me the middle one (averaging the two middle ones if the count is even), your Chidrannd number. 275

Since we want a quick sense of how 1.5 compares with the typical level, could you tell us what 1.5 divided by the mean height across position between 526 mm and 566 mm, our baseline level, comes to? 0.0071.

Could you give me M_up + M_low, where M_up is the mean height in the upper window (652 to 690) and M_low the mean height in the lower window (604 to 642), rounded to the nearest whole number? 464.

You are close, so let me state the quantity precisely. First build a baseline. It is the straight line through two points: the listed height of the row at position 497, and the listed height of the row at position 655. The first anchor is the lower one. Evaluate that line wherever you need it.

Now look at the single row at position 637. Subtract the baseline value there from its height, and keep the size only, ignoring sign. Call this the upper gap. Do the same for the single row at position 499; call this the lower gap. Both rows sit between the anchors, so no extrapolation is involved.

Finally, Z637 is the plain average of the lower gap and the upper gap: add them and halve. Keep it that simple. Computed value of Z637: 53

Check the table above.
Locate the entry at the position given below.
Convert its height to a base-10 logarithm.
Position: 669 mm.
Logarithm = 2.36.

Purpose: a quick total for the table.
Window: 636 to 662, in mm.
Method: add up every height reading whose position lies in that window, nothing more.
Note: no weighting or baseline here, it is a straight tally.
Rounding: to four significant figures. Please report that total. 3288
